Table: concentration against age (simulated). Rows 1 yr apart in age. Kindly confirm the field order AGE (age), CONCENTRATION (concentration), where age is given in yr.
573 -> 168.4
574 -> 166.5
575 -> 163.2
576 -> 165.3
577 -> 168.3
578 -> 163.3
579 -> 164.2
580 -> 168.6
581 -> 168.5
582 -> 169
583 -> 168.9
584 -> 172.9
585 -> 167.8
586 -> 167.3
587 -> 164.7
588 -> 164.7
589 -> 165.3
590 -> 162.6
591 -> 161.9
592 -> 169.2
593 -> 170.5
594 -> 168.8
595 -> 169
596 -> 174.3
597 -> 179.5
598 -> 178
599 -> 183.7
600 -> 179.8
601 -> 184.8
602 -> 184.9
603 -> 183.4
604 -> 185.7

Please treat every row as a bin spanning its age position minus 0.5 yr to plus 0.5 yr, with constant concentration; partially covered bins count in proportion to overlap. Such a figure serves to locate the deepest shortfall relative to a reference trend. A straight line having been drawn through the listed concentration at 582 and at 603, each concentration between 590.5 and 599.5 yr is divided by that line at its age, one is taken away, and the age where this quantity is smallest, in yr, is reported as 591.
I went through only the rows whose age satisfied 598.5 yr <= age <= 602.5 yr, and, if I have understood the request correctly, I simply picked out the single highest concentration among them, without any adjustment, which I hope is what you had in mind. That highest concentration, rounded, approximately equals 184.9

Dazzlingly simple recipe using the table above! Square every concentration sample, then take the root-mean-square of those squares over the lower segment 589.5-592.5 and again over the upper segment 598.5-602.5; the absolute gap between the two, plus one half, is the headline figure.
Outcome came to 6497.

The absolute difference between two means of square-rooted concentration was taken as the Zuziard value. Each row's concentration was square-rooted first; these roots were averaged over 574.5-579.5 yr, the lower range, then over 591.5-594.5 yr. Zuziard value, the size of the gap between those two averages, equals 0.18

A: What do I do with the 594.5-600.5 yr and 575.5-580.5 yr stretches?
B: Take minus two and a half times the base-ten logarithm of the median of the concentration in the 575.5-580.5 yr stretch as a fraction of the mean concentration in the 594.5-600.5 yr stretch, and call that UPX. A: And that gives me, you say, 0.077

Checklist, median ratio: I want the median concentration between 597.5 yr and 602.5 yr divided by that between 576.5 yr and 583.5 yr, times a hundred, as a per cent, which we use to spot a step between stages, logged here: 109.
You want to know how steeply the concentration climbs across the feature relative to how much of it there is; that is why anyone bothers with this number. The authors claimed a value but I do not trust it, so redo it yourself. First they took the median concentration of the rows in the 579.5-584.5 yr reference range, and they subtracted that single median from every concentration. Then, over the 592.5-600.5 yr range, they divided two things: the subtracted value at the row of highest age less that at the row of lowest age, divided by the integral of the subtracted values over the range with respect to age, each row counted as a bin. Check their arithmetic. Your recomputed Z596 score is 0.18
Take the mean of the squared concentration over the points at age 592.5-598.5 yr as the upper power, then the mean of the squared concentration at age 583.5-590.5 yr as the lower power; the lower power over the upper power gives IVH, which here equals 0.92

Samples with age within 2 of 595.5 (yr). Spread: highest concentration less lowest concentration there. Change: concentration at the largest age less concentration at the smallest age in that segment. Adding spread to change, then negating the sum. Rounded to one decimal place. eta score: -21.4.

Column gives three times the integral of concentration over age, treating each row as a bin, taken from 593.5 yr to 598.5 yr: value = 2609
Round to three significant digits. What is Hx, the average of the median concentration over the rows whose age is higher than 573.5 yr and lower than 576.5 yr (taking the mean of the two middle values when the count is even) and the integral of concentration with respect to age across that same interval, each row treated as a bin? 330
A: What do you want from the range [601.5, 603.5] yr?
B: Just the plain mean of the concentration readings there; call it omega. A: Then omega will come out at 184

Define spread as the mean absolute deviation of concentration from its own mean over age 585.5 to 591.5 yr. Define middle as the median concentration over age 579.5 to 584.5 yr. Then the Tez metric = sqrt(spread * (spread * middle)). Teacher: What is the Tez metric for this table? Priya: 18.8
